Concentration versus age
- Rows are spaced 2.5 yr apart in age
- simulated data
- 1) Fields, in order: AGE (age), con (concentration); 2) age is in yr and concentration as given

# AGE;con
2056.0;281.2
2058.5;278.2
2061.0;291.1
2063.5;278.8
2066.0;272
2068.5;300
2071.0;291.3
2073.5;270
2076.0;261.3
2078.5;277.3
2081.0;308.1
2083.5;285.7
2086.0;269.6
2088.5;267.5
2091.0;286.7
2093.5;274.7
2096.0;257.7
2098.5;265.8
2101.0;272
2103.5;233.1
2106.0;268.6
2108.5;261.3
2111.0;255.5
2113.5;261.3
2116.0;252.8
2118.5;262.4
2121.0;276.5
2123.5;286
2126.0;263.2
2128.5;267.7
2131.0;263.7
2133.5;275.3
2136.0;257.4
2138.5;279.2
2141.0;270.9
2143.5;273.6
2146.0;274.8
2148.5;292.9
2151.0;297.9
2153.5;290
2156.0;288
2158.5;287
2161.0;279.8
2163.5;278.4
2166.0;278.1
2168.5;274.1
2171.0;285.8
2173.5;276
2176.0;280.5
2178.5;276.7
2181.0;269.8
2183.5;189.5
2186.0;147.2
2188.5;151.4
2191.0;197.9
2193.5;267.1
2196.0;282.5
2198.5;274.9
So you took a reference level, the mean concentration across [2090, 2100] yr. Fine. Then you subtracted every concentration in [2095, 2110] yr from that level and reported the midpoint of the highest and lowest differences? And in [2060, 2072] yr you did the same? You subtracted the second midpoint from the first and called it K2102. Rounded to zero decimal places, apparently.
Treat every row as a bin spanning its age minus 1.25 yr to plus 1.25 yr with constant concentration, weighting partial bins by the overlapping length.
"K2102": 33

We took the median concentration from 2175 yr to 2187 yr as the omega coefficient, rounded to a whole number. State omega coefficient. 270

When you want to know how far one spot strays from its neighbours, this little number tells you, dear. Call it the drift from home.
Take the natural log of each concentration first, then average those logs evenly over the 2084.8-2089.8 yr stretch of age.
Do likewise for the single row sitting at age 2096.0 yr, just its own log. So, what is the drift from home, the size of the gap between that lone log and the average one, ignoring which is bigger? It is 0.04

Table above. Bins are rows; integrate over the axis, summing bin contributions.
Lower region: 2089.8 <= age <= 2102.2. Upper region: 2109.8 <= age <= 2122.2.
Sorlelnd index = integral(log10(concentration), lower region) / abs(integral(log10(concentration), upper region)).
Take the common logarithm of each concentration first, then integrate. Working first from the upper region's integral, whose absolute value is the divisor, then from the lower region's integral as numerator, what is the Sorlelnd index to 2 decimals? 1.01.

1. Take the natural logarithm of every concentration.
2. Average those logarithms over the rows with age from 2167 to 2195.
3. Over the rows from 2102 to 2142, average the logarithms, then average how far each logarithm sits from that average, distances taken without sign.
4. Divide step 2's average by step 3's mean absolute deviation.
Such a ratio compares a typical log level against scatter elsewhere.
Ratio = 161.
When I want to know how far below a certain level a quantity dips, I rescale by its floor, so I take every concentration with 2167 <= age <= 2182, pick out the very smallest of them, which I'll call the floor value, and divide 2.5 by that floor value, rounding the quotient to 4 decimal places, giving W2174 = 0.0093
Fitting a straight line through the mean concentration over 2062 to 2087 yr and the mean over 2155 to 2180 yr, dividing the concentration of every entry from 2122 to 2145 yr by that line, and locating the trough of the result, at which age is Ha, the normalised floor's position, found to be 2136.0 yr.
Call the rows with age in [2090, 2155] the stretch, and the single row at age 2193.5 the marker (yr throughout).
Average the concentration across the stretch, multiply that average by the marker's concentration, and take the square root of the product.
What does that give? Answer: 269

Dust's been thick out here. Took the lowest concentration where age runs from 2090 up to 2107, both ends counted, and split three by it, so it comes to 0.0129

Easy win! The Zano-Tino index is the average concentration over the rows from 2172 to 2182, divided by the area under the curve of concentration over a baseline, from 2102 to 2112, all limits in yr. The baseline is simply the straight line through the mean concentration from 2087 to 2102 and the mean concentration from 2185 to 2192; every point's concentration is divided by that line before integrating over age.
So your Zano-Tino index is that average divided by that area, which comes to 28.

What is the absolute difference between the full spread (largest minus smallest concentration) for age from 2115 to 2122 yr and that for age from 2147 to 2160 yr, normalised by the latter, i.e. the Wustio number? 1.2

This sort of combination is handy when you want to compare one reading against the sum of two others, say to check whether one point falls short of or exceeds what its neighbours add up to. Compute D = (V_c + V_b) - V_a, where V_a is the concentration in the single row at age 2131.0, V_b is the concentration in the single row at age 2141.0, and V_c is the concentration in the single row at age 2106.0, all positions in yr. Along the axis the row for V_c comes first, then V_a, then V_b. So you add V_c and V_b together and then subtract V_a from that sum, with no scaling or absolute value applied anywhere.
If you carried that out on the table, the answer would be 276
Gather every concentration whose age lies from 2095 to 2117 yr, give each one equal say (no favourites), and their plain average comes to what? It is 259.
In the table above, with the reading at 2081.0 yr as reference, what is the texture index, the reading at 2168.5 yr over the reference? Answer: 0.89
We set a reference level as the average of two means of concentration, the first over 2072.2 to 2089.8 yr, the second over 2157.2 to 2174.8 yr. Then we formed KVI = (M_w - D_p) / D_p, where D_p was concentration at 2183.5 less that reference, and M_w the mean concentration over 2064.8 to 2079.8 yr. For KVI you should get -4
